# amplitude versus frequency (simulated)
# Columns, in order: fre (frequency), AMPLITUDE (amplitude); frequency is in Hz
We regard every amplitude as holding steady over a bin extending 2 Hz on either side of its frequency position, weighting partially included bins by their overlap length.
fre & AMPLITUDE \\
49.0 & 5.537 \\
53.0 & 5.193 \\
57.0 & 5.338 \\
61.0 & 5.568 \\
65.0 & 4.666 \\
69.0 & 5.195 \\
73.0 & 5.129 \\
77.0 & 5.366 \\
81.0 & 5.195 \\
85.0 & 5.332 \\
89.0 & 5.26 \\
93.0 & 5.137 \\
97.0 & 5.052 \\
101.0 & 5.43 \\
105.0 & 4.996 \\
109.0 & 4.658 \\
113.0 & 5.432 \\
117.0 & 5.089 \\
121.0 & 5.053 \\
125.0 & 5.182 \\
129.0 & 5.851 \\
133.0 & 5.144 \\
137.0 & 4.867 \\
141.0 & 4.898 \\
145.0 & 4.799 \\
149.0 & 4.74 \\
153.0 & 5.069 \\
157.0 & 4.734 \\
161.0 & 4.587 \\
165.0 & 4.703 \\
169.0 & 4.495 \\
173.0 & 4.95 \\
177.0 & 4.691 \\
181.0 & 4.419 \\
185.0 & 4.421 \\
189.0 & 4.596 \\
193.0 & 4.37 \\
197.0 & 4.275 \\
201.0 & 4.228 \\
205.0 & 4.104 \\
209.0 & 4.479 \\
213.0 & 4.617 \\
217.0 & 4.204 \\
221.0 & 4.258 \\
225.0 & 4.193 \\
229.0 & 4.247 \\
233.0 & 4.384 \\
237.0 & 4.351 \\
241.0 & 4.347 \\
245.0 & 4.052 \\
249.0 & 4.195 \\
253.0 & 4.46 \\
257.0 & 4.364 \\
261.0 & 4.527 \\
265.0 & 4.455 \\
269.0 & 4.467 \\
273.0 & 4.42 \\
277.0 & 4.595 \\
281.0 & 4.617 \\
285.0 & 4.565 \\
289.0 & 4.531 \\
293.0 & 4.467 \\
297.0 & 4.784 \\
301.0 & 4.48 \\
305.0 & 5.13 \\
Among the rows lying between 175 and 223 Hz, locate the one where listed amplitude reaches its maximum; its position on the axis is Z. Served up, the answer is 177.0 Hz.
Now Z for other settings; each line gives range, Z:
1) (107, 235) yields 129.0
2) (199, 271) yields 213.0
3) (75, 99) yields 77.0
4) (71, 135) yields 129.0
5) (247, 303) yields 297.0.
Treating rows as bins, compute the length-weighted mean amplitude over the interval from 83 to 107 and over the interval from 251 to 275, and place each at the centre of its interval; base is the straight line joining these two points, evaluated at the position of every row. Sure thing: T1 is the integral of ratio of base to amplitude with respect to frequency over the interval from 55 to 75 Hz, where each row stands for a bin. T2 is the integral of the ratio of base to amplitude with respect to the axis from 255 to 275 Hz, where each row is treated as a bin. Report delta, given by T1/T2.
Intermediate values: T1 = 20.7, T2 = 20.0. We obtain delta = 1.04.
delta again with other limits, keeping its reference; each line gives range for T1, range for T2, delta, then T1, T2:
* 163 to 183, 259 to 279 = 1.06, 20.9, 19.7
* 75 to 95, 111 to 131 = 1.04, 20.0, 19.2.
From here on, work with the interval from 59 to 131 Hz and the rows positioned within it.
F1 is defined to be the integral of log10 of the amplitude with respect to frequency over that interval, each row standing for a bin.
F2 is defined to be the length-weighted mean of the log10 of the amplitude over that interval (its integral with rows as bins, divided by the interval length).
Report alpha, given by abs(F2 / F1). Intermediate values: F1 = 52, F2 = 0.715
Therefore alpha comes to 0.014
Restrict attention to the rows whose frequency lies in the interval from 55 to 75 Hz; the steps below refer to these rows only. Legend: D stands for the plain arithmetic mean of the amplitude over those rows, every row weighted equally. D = 5.2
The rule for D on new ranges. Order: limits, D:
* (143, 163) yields 4.8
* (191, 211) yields 4.3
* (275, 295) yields 4.6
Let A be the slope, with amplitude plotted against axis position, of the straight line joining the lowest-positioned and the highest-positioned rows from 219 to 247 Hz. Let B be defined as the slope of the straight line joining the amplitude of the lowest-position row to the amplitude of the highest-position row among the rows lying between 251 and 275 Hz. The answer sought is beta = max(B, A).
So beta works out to -0.002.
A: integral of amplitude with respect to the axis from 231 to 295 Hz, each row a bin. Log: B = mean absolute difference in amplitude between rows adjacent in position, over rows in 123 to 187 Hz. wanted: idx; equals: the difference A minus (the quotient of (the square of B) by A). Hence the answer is 283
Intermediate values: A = 283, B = 0.264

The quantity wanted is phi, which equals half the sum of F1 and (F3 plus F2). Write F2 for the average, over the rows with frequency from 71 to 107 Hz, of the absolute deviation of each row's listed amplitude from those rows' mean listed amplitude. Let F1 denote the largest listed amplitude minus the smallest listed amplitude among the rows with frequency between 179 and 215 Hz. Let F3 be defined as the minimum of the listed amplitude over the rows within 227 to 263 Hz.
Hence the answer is 2.3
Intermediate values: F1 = 0.5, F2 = 0.12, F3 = 4.052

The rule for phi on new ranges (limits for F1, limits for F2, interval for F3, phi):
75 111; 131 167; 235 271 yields 2.5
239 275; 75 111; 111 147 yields 2.7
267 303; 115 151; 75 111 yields 2.6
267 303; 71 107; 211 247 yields 2.3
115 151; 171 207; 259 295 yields 2.9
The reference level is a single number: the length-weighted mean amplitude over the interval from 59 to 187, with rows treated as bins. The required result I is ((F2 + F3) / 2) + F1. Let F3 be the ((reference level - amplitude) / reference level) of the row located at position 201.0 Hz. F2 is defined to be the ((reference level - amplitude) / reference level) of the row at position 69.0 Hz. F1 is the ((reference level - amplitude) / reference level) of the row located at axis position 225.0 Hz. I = 0.22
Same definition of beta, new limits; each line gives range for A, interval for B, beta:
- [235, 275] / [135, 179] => 0.002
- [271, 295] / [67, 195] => 0.002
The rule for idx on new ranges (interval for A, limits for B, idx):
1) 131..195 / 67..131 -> 302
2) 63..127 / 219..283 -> 329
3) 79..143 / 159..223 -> 330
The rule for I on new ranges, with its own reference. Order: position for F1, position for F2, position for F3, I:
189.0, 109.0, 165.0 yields 0.15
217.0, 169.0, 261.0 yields 0.26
